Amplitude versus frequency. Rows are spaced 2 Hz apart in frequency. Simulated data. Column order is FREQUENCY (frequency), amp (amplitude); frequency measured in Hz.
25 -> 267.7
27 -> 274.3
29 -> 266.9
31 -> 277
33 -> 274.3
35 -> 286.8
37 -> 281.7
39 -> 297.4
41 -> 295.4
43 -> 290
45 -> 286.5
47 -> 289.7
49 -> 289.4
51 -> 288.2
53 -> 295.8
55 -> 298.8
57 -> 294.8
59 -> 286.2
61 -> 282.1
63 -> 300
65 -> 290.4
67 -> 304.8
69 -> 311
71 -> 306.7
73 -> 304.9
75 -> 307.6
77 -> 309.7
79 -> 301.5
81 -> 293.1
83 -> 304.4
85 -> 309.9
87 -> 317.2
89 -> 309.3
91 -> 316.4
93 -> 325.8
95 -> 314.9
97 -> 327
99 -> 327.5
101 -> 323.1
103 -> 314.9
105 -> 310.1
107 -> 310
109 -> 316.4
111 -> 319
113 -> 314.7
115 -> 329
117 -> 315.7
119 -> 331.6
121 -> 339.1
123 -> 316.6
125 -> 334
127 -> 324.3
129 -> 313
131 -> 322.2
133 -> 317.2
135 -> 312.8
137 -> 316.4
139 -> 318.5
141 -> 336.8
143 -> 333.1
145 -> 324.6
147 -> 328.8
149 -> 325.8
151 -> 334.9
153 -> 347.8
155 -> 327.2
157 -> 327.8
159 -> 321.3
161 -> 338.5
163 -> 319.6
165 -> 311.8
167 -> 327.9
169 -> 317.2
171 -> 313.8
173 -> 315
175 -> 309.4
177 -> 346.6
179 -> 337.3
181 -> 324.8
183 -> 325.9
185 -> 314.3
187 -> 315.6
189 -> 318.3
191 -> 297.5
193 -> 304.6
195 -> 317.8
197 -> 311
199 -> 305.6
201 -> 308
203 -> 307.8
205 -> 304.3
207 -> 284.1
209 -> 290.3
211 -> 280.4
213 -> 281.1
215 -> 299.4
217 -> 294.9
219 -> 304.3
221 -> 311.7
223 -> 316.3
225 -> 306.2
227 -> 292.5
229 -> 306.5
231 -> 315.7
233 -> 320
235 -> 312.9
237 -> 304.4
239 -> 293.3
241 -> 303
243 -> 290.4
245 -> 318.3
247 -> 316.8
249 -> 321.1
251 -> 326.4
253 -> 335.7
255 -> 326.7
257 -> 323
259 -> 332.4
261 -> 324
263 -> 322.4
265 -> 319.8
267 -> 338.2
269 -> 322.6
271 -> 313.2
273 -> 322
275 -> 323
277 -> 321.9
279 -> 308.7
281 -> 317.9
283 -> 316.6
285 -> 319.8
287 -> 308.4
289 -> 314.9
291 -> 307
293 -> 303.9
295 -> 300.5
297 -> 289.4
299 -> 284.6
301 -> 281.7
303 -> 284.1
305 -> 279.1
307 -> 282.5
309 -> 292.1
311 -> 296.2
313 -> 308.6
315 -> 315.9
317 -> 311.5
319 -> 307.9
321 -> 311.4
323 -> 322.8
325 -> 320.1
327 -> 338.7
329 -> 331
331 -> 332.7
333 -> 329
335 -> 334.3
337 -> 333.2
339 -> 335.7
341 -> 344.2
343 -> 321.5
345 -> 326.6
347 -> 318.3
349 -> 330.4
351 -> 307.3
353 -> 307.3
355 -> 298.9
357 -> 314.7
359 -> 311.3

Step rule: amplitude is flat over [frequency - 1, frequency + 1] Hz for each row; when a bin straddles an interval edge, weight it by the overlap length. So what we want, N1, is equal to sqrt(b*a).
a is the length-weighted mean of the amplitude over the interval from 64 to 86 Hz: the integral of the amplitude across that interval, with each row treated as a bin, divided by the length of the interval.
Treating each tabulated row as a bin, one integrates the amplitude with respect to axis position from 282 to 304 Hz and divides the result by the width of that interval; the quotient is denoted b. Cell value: 302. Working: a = 304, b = 301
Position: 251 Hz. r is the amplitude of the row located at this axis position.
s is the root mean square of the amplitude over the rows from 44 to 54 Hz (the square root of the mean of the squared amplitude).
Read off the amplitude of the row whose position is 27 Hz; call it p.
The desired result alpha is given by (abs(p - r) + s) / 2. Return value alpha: 171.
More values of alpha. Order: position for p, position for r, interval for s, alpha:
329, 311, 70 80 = 170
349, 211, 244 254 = 187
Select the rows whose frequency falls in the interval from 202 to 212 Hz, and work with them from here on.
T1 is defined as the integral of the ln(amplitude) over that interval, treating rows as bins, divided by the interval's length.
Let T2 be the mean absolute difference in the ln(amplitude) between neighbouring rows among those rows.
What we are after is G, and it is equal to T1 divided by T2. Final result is 167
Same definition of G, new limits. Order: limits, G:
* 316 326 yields 342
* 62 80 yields 280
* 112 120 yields 129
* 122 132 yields 157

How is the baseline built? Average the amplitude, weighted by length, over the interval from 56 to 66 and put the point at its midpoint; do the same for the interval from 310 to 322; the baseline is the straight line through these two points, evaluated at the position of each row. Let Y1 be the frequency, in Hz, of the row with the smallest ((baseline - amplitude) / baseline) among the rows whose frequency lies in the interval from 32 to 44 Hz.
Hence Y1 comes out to 39 Hz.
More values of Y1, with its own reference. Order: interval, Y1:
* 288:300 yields 289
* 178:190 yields 179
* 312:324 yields 323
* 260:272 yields 267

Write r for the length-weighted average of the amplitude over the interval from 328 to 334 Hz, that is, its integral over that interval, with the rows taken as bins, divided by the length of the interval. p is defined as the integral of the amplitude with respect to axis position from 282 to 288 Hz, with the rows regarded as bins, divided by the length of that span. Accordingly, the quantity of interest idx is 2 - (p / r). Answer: 1.05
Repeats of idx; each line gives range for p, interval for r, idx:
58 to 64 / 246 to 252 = 1.10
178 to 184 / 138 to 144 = 1.00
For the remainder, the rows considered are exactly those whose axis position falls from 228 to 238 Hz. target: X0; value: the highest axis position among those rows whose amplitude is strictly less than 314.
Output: 237 Hz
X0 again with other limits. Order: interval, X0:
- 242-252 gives 243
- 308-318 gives 317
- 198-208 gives 207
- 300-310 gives 309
